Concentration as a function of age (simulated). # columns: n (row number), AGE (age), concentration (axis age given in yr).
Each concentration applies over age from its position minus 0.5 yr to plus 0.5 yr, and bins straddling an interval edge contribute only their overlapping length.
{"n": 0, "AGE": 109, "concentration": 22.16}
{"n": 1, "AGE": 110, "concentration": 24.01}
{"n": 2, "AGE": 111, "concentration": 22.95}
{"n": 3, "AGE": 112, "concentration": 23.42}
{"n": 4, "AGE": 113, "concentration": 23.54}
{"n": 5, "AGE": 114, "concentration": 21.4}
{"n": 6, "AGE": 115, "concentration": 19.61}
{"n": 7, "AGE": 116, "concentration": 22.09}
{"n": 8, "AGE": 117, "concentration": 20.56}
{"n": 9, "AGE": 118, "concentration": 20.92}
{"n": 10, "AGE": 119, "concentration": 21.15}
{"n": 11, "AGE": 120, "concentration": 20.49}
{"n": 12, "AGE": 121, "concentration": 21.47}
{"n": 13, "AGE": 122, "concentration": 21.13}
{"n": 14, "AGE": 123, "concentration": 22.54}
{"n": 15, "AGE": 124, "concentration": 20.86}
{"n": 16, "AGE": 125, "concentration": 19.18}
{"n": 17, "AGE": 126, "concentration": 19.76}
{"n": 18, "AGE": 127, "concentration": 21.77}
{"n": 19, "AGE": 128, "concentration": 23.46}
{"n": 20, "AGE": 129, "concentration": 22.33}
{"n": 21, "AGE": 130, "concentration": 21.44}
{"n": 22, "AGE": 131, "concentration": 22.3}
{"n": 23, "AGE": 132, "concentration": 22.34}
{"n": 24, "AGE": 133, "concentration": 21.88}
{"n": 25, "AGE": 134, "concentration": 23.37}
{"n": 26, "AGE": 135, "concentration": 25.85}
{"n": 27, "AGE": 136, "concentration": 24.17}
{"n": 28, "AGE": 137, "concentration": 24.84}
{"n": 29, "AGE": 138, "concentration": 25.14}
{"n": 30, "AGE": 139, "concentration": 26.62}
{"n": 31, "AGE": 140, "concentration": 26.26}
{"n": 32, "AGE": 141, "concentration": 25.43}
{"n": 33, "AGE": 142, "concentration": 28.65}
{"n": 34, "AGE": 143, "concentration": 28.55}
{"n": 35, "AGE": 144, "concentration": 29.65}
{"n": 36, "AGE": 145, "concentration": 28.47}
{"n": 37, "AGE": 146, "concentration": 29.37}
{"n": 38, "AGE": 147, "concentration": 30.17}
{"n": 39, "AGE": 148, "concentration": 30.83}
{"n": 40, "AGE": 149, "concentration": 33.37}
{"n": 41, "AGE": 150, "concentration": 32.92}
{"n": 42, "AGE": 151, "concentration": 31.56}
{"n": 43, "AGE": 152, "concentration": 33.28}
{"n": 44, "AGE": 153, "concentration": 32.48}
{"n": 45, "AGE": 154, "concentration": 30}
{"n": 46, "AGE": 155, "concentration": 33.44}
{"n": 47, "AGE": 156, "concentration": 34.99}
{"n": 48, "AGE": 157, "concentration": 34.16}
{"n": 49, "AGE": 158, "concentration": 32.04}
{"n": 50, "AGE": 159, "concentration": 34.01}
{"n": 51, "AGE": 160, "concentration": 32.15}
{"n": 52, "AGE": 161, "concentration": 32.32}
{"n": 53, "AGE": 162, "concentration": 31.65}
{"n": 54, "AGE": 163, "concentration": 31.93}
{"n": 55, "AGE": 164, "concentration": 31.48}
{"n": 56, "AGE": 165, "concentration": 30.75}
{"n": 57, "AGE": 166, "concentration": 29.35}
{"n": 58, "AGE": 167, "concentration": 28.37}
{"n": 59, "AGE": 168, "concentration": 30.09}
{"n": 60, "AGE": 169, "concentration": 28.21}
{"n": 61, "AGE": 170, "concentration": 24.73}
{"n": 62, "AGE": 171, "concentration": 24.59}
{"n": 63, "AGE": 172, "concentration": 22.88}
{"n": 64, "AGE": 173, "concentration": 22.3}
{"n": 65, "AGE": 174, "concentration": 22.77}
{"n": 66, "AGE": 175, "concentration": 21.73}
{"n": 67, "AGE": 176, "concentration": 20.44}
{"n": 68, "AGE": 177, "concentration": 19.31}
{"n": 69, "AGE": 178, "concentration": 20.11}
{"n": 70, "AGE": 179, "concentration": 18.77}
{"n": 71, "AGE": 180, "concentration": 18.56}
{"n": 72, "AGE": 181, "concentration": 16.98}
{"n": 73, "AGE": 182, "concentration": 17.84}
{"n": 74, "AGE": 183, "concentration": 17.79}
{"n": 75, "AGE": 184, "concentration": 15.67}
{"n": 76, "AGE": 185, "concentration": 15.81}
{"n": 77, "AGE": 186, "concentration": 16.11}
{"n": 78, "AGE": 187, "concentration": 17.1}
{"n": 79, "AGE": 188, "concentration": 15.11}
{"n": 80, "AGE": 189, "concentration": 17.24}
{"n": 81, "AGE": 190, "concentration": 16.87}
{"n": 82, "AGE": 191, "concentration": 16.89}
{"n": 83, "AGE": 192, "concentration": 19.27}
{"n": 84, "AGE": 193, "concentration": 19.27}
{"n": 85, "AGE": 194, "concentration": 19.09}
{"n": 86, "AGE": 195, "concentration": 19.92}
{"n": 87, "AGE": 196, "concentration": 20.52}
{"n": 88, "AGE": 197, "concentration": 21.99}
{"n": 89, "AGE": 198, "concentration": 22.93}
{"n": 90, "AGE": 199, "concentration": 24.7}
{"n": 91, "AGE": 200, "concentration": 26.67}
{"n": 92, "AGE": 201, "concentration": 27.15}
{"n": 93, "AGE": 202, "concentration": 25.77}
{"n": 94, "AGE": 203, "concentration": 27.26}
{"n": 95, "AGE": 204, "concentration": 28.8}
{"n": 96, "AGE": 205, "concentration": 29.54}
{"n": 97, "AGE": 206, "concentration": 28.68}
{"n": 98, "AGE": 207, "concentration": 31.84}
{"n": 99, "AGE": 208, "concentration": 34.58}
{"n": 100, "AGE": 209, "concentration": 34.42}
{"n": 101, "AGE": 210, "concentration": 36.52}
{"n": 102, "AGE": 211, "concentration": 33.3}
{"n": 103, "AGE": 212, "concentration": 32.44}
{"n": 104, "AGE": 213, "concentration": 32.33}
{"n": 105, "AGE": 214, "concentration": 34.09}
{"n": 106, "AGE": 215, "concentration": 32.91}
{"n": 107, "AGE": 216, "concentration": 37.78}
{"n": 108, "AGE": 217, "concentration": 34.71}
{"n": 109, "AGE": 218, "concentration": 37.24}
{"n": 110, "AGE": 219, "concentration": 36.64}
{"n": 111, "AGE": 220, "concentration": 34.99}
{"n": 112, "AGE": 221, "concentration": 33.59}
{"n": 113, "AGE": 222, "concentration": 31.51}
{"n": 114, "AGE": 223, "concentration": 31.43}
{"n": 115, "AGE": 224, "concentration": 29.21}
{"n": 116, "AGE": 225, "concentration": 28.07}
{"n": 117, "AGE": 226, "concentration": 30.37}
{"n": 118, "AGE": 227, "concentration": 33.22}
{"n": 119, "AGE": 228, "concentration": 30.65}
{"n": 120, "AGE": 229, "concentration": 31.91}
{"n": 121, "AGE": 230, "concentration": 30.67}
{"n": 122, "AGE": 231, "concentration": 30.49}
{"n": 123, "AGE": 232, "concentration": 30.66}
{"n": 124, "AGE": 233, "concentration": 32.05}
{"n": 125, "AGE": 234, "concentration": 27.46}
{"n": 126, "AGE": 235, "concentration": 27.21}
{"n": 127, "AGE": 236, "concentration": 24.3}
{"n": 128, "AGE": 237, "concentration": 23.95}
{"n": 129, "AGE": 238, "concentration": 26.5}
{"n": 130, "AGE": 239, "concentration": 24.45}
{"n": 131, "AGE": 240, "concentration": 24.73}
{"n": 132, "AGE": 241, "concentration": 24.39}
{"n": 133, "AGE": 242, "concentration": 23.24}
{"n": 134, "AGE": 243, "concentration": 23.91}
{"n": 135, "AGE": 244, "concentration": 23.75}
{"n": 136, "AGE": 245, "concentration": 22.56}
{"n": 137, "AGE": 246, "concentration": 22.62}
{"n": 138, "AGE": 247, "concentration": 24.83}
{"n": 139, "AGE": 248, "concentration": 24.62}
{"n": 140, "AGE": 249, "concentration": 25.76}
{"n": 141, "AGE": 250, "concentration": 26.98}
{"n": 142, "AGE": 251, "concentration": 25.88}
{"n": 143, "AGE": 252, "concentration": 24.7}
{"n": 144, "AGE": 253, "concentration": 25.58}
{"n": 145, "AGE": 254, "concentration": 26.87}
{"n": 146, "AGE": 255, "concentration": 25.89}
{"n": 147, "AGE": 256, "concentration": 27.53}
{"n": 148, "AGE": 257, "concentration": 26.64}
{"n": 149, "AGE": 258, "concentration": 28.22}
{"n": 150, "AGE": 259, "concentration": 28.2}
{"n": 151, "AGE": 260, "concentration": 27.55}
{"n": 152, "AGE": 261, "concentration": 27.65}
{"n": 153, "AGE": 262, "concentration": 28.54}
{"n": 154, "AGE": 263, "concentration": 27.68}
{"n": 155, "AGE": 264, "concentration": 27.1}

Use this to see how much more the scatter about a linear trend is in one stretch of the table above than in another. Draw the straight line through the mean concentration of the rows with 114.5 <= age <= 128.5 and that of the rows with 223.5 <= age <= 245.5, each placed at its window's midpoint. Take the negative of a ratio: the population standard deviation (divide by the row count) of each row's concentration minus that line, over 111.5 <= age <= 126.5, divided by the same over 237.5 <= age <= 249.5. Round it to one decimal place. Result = -1.2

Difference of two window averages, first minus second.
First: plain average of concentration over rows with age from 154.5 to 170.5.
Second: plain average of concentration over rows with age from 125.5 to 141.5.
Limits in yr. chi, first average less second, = 8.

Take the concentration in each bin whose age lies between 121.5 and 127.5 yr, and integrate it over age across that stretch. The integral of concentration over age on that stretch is 125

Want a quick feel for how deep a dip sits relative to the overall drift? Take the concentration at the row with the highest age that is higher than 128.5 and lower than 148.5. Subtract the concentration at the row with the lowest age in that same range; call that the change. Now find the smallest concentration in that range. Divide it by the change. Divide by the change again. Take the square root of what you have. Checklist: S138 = 0.5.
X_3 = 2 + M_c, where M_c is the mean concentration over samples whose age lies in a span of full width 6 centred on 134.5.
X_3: 25.7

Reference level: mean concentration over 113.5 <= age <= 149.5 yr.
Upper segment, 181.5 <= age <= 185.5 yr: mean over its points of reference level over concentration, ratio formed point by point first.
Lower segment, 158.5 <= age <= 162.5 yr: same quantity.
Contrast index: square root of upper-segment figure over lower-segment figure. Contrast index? 1.4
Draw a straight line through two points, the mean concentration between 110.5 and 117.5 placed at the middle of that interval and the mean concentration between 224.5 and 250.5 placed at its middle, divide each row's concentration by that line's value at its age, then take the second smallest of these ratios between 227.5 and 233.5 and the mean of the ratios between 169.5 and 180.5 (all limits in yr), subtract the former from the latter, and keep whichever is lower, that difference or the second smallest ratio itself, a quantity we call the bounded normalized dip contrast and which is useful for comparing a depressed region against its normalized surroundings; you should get -0.27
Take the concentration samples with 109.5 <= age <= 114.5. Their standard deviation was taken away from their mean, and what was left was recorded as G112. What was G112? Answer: 22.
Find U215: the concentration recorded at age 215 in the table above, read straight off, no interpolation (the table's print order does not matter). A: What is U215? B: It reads 32.91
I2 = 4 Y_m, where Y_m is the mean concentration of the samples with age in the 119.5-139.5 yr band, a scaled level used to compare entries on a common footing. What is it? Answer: 90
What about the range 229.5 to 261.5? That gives 105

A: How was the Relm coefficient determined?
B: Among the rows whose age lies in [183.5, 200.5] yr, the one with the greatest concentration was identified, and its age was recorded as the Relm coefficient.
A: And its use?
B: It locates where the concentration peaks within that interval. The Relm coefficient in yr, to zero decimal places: 200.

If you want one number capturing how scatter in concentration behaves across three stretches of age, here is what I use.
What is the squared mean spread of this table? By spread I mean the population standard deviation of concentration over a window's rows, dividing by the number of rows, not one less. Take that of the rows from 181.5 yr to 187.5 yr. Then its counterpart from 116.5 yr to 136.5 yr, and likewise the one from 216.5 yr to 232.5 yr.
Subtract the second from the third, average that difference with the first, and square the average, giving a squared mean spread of 0.9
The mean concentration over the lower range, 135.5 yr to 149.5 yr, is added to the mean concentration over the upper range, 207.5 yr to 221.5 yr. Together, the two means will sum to 63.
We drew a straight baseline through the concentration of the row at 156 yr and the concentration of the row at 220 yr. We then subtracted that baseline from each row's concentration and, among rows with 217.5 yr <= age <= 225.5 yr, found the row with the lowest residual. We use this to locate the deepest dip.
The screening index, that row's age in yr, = 225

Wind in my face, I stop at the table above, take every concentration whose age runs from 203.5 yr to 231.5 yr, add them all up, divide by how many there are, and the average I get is 33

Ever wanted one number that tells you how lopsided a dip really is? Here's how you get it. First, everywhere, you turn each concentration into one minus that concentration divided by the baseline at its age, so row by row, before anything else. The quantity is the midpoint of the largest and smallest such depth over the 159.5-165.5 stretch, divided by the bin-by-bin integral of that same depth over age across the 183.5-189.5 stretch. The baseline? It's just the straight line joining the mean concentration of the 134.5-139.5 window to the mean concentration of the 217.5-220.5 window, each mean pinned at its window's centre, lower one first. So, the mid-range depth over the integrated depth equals 0.0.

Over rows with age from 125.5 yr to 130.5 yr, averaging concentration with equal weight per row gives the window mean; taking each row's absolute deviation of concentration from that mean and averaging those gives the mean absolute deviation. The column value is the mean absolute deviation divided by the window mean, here 0.042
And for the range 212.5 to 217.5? 0.044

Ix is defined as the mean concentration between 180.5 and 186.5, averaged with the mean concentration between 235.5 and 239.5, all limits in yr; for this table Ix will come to 21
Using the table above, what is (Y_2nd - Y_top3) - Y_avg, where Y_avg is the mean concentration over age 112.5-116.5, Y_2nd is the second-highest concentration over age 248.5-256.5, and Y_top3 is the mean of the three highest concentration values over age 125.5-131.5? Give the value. -17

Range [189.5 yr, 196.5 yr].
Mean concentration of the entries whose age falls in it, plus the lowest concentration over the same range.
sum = 36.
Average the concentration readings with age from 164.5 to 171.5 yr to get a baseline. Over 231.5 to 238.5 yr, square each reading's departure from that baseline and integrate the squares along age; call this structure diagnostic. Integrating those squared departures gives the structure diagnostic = 57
